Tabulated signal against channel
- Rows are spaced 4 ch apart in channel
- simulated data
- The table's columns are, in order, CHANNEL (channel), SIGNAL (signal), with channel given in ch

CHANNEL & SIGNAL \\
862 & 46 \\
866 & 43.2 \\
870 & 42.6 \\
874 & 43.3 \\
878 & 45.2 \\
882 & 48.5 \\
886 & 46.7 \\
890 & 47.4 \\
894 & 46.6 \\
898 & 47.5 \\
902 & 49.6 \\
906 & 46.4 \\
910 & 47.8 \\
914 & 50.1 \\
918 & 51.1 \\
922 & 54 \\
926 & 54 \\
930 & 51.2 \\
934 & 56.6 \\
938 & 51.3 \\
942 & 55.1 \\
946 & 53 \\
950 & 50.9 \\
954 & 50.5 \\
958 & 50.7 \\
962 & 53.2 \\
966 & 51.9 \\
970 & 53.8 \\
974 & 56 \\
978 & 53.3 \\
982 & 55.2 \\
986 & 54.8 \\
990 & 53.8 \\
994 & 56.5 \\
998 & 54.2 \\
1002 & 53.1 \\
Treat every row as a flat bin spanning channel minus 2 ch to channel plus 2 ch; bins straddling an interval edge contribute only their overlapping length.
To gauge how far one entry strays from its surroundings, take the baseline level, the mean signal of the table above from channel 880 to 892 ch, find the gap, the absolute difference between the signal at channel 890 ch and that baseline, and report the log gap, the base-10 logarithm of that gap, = -0.88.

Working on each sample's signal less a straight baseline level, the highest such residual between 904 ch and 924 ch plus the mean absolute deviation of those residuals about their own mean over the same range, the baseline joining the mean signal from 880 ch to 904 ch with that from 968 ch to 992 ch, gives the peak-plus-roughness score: 6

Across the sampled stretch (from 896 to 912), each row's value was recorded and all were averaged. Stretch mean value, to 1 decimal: 47.8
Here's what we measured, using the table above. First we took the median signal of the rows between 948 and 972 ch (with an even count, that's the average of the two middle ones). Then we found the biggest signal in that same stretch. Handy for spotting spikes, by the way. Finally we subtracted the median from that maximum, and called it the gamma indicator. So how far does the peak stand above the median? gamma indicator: 2.4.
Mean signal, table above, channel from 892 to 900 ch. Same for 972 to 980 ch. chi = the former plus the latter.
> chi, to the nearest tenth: 101.7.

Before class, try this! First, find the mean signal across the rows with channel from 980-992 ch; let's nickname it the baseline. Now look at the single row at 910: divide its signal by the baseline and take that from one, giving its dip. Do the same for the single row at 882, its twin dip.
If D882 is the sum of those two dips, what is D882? 0.24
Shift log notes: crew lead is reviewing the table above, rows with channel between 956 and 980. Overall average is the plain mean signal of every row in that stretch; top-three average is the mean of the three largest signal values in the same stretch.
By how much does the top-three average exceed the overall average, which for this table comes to 1.2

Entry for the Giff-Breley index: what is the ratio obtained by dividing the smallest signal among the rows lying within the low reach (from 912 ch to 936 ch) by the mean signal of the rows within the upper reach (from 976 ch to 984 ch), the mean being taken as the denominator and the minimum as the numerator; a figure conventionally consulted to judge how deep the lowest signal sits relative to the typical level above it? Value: 0.92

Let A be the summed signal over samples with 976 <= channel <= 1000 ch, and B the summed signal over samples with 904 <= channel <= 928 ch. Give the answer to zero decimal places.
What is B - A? -24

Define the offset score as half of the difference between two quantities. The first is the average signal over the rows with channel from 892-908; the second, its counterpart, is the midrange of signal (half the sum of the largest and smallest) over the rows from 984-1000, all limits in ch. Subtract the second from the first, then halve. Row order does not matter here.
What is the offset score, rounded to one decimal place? -3.8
